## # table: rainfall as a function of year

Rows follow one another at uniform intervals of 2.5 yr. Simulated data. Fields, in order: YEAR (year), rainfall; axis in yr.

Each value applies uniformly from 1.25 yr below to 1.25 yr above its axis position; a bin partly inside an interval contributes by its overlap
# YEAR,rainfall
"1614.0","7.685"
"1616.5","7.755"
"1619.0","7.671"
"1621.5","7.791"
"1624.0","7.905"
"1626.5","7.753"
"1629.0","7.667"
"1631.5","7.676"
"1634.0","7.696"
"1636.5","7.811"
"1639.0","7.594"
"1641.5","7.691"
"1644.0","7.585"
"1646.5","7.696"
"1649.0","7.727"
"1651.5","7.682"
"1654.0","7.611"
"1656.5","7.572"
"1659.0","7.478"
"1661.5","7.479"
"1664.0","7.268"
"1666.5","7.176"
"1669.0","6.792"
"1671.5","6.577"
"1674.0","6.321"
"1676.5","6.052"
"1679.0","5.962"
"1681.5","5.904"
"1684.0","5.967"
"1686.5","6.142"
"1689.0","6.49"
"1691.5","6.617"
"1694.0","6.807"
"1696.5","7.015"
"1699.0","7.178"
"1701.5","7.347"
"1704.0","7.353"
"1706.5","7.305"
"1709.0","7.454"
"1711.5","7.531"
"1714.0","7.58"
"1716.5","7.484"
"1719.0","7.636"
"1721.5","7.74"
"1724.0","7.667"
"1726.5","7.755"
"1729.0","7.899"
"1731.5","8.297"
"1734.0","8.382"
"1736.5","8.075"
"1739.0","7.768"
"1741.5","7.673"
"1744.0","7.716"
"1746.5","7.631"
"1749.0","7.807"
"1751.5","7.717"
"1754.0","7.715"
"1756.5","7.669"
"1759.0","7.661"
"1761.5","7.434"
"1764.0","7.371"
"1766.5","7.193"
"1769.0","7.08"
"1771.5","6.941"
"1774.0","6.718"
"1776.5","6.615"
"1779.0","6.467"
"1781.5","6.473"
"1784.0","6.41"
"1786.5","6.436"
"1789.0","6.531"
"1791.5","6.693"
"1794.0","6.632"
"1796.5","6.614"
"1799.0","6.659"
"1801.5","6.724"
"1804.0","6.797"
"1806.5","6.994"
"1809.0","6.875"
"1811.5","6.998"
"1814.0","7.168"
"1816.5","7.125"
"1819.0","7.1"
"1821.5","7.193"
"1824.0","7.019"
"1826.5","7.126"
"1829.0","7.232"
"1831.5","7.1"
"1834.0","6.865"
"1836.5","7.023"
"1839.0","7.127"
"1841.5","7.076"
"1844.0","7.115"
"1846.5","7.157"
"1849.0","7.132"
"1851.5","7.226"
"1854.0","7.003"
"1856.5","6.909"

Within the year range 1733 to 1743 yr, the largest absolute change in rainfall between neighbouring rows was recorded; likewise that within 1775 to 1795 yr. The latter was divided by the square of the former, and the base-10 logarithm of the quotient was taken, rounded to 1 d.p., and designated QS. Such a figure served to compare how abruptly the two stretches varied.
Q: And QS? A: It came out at 0.2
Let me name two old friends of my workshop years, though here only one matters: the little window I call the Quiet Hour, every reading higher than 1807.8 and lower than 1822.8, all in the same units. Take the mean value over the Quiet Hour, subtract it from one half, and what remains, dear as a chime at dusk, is -6.58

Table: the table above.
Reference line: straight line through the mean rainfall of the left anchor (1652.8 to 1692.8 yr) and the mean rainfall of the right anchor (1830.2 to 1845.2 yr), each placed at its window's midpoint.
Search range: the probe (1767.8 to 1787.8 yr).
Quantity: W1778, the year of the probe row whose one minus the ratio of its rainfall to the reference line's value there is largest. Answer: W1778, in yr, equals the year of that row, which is 1784.0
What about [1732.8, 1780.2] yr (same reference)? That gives 1779.0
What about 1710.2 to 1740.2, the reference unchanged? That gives 1716.5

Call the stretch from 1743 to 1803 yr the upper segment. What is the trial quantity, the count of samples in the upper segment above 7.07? 11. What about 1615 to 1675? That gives 21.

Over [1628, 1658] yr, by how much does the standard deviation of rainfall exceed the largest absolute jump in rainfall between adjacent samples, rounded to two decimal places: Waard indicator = -0.15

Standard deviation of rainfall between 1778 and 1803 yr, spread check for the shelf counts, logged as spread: 0.11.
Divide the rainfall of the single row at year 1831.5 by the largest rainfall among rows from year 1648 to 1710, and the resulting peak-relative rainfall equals 0.92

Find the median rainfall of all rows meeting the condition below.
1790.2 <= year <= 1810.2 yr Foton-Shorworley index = 6.7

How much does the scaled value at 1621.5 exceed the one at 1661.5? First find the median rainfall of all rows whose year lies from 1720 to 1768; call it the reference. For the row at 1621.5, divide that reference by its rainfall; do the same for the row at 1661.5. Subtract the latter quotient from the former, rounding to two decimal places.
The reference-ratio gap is -0.04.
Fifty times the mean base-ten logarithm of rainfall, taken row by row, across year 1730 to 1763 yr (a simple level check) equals 44.6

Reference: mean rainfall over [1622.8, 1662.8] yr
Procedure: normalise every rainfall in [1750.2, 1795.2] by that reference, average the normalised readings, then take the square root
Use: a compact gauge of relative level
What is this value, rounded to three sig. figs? 0.955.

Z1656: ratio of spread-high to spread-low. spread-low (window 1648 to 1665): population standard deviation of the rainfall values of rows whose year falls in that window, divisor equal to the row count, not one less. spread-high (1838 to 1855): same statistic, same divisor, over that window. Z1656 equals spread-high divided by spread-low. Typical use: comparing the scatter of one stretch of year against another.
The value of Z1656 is 0.4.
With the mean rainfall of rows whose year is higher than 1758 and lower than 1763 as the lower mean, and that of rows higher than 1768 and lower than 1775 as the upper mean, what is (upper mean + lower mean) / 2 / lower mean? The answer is 0.96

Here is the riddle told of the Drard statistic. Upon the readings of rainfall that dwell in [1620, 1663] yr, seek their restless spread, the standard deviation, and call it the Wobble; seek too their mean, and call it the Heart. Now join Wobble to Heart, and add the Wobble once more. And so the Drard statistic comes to 7.89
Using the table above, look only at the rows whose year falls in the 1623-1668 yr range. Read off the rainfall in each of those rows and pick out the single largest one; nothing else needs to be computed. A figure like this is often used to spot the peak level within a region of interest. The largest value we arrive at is 7.905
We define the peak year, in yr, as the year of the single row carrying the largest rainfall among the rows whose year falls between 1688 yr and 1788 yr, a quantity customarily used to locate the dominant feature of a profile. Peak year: 1734.0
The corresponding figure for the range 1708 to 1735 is 1734.0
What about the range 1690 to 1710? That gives 1709.0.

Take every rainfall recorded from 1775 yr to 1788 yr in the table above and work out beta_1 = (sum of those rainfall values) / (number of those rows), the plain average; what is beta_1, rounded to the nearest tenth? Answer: 6.5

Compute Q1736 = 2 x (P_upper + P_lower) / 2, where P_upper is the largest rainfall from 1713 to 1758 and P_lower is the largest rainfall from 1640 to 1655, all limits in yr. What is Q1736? 16.1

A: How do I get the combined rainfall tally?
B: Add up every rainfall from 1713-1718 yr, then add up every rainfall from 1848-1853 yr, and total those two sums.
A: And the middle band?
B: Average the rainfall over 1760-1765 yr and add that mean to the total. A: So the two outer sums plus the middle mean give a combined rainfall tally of 36.8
